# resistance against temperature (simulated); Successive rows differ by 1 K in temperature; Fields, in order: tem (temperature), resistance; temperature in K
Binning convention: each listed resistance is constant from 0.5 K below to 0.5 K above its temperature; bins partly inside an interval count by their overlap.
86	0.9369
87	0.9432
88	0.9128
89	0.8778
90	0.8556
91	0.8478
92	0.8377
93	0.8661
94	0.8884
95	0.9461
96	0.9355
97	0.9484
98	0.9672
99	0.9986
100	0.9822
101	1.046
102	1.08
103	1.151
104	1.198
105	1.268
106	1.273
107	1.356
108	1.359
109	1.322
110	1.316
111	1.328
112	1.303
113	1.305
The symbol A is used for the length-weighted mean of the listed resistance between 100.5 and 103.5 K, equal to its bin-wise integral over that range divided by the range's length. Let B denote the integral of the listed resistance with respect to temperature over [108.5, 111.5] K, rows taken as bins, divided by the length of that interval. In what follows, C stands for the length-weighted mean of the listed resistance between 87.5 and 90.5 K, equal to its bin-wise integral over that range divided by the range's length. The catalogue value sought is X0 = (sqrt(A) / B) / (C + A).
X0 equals 0.40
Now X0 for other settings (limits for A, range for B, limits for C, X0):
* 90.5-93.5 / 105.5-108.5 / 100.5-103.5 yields 0.36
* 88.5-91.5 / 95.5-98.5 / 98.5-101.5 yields 0.52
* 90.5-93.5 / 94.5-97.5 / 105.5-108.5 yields 0.45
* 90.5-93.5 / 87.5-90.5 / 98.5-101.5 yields 0.56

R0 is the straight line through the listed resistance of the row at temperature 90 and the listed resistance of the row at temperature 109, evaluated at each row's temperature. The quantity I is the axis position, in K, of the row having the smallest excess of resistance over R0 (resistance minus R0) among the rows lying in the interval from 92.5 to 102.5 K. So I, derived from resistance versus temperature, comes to 100 K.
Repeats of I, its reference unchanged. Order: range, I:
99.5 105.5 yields 100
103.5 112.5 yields 112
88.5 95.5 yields 92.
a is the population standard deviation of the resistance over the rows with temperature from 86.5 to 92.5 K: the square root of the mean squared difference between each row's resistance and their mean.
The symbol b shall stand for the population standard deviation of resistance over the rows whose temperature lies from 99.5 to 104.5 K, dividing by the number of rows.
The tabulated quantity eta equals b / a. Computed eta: 2.0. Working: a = 0.038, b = 0.08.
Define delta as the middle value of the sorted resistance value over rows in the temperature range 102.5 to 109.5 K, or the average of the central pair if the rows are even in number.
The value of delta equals 1.27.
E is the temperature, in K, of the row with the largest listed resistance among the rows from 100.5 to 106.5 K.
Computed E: 106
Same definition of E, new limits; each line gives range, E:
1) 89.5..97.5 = 97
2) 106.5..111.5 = 108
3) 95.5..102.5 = 102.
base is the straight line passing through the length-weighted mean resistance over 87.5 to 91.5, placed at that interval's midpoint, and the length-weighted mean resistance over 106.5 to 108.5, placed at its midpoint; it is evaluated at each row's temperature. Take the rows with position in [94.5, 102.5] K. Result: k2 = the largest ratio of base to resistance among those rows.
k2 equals 1.18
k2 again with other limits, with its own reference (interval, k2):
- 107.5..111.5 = 1.09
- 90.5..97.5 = 1.13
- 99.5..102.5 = 1.18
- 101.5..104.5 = 1.12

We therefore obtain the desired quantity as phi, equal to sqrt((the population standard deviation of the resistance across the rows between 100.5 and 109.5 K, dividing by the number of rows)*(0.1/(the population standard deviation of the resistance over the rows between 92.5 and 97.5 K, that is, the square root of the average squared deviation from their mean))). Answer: 0.57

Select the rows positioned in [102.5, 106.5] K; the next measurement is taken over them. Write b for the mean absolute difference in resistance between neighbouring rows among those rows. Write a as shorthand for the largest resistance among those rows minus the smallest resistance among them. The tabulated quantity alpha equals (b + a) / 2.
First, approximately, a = 0.12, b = 0.041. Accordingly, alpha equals 0.08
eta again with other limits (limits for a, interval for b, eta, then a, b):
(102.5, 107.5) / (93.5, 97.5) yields 0.3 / 0.070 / 0.02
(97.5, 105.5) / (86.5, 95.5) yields 0.4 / 0.103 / 0.04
